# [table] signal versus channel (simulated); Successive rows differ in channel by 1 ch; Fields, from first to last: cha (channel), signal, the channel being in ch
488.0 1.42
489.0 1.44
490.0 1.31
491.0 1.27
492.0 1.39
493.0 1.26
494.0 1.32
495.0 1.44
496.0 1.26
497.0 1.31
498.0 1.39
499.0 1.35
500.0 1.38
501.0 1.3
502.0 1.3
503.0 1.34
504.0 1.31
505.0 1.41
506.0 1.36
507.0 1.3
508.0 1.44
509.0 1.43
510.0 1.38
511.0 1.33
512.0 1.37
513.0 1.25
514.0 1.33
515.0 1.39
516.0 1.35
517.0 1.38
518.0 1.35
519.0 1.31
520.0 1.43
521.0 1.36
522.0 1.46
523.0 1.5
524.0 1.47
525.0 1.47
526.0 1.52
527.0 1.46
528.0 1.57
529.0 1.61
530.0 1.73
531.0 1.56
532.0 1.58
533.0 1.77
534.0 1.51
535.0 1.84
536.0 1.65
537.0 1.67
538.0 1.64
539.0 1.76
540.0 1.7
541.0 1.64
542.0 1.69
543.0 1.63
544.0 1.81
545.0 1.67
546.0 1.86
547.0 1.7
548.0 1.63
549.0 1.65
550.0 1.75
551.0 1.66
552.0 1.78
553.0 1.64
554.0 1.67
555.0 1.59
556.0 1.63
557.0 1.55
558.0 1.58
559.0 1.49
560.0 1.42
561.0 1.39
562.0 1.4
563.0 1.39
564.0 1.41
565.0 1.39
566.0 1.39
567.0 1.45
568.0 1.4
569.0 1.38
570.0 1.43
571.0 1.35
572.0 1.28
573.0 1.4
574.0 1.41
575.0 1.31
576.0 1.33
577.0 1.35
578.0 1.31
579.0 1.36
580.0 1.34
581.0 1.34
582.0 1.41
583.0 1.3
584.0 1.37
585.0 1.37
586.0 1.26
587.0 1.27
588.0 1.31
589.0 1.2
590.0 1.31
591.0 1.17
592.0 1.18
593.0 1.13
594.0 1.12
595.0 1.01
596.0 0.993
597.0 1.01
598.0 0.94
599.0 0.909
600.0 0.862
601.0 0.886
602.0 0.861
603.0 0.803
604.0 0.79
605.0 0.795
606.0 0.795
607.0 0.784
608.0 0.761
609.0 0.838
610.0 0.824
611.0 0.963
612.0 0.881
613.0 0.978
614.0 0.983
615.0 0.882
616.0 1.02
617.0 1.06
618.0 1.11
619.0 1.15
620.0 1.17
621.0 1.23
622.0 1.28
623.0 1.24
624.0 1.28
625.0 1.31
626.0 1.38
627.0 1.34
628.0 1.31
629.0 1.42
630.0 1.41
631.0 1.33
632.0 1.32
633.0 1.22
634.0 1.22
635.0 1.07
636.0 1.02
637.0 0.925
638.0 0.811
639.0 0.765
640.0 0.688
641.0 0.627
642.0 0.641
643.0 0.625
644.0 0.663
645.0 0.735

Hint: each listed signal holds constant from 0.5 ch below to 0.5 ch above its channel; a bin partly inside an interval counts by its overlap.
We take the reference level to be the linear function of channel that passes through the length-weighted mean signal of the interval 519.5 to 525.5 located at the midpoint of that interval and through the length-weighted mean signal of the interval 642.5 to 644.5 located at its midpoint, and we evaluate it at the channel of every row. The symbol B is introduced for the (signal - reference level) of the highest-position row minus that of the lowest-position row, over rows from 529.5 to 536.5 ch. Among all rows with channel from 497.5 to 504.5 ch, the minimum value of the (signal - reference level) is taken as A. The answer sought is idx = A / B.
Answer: 7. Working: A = -0.29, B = -0.04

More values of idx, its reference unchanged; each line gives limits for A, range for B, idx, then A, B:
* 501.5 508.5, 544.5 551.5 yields -10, -0.28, 0.03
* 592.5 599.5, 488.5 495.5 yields -1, -0.03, 0.04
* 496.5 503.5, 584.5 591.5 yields 2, -0.31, -0.16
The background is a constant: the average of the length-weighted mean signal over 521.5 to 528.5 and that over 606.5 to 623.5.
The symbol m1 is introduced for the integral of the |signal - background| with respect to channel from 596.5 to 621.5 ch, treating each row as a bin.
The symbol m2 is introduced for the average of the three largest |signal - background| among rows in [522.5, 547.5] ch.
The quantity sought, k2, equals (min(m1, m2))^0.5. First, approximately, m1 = 8.0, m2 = 0.59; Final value 0.77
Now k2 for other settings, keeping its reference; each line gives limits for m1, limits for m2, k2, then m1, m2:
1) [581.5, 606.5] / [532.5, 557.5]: 0.77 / 5.4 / 0.59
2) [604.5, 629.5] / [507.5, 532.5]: 0.62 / 5.6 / 0.39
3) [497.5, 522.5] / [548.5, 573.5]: 0.69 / 2.7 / 0.48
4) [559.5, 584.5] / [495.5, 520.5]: 0.43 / 3.0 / 0.18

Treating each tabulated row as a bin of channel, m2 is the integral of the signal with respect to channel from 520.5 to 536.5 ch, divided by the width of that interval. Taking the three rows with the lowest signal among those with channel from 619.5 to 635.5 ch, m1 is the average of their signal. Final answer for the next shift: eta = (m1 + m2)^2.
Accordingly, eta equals 7.4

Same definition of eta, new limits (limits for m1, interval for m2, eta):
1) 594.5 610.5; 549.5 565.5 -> 5.4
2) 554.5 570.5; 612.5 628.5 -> 6.5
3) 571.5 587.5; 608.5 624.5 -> 5.4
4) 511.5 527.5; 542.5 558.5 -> 8.8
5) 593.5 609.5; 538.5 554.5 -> 6.2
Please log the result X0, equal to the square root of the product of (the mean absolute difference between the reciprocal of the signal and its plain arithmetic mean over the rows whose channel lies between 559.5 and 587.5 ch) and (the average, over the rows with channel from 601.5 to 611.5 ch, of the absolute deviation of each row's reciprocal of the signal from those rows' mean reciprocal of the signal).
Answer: 0.036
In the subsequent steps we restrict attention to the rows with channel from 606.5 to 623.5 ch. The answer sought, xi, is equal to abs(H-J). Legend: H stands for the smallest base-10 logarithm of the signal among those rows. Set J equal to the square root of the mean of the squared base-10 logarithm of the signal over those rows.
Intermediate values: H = -0.119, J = 0.07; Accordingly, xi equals 0.19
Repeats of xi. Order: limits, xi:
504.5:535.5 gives 0.07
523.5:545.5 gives 0.05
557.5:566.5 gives 0.01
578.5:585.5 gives 0.02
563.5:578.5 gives 0.03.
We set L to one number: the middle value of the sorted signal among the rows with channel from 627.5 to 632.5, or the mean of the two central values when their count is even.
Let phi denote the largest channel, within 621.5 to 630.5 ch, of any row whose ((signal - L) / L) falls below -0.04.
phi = 623.0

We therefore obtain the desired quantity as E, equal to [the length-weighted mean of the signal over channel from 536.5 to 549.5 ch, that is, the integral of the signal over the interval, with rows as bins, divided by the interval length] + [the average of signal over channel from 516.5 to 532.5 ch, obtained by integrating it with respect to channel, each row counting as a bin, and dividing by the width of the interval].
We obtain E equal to 3.18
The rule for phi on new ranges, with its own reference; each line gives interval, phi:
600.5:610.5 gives 610.0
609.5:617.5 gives 617.0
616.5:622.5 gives 621.0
